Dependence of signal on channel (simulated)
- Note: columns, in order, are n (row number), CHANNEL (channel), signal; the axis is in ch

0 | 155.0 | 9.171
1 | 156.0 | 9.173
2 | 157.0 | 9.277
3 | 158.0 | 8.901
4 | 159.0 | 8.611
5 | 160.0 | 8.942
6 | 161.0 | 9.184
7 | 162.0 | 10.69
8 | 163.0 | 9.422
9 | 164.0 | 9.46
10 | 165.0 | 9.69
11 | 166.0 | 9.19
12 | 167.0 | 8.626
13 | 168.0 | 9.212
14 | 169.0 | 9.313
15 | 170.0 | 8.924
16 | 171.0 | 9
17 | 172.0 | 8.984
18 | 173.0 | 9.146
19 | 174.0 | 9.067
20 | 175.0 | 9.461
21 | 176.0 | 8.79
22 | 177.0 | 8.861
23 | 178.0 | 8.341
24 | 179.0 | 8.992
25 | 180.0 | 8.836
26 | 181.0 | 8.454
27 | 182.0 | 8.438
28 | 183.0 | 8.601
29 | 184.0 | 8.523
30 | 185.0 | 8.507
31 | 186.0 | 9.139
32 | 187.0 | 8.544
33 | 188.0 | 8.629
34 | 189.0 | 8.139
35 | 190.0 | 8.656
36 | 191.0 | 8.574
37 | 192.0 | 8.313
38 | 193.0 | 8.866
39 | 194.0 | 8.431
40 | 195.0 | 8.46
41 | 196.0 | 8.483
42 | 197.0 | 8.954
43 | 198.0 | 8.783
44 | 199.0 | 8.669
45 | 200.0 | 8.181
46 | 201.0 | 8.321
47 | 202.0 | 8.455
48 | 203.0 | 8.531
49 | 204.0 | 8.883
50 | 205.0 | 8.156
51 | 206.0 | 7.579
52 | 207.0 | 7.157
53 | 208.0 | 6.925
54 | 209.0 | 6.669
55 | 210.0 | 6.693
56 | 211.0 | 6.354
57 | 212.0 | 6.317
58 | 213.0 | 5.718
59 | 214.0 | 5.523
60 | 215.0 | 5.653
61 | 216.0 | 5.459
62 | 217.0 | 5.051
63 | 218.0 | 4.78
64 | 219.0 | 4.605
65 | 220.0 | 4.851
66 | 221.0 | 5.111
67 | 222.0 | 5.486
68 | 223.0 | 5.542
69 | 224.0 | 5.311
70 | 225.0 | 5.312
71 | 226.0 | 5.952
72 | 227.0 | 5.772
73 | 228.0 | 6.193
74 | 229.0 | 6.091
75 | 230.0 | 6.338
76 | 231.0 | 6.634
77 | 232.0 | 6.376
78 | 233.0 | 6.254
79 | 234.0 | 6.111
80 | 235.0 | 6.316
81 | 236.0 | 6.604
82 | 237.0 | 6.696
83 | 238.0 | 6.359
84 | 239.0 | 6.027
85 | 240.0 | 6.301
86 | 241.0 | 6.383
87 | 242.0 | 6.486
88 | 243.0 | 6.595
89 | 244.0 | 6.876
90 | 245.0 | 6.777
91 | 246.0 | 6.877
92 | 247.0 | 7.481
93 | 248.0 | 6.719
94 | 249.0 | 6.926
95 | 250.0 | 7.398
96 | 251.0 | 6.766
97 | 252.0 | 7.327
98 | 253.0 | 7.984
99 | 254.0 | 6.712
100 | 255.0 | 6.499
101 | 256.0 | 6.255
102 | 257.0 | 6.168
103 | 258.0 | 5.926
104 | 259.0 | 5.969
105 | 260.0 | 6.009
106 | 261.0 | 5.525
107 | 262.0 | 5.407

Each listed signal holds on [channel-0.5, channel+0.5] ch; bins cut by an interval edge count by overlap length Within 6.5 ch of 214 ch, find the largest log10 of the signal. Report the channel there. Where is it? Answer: 208.0 ch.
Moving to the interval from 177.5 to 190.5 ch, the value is 186.0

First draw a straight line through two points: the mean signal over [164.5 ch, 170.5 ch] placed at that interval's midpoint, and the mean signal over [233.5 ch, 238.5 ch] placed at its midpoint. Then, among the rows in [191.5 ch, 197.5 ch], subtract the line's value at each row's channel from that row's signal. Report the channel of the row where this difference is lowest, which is 192.0 ch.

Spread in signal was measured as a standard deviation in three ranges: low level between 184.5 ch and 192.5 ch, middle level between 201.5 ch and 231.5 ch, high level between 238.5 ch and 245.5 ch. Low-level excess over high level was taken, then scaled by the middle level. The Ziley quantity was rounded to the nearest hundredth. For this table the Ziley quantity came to 0.00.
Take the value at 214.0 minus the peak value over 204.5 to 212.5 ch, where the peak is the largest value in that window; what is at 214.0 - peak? -2.6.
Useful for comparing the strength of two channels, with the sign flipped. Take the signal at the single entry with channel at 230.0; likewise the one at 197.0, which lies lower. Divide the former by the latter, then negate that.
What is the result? -0.71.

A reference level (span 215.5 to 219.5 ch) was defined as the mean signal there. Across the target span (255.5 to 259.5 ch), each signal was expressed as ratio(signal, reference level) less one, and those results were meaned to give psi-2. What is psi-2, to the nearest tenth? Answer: 0.2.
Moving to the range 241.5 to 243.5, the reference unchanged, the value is 0.3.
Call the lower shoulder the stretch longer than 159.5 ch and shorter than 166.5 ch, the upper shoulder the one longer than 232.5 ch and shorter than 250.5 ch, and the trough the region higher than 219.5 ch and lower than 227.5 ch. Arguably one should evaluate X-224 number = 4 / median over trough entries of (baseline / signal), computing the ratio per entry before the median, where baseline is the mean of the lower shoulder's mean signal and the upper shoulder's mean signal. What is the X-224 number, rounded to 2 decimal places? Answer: 2.68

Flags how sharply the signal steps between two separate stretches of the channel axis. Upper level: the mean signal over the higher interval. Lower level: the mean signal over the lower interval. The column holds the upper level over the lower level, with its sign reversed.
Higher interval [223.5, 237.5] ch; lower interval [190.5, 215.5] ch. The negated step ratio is -0.80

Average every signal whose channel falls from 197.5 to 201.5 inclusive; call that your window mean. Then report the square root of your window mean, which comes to 2.91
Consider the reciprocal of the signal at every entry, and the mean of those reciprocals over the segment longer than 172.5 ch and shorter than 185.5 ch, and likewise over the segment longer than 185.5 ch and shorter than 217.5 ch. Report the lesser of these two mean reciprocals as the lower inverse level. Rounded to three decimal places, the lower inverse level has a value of 0.114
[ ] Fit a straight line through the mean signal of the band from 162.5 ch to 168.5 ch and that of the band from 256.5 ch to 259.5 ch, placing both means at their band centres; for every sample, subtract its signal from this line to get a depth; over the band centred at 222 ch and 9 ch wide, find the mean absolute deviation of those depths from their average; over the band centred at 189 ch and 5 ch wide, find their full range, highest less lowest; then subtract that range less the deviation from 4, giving 3.9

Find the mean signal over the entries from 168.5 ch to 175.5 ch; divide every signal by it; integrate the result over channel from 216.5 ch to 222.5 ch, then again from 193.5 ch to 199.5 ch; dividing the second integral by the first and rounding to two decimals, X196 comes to 1.73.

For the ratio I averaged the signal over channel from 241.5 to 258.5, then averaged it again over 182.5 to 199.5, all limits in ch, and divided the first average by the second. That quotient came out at 0.79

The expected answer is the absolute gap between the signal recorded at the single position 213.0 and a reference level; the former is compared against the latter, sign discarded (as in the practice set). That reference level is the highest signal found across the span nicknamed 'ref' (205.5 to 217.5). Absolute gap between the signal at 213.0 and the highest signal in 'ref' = 1.9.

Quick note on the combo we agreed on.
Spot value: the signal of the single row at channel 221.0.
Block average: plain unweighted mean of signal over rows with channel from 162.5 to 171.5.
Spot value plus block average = 14.3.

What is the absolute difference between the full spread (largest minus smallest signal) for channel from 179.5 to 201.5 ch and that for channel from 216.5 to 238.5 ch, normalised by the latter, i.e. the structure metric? 0.5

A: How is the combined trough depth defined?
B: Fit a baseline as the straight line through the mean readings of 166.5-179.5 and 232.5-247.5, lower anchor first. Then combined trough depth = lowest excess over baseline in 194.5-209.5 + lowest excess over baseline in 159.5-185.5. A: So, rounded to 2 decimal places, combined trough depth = -1.57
